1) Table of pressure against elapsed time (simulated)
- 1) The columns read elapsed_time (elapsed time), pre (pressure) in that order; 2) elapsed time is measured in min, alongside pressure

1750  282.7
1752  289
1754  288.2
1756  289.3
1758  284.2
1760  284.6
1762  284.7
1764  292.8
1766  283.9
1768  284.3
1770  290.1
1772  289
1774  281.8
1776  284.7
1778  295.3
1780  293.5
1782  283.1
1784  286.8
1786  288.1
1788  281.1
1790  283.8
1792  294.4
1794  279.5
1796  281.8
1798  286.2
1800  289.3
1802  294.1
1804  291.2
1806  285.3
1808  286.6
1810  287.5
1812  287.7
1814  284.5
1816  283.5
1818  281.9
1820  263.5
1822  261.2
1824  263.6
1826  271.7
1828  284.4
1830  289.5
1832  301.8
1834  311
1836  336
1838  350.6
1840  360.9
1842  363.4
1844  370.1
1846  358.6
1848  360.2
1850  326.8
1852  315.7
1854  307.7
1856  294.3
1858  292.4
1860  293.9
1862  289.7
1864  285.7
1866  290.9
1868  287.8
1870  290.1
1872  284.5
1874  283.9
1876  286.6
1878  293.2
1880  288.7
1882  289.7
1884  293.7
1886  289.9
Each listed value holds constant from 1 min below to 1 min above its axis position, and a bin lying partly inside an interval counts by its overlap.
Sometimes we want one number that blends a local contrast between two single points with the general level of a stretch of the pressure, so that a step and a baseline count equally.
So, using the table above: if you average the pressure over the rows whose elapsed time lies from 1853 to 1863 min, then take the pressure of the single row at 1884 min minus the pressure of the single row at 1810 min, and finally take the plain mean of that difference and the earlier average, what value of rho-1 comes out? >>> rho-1 151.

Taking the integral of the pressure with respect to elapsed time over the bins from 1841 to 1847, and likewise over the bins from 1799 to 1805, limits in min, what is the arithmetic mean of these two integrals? 1967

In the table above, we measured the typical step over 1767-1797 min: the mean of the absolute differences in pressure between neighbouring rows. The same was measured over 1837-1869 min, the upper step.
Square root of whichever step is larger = 2.81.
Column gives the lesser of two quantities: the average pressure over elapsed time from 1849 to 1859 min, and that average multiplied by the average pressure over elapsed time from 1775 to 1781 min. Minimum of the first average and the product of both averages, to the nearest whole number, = 307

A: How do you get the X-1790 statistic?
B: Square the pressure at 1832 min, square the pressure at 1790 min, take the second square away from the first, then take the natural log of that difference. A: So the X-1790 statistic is 9.3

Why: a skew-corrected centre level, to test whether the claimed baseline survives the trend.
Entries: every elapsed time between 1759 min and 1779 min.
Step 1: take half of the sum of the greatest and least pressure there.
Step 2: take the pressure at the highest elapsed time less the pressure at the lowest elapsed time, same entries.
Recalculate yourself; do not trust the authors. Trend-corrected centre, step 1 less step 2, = 278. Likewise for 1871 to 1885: 280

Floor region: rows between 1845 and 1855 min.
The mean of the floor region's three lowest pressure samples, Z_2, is 316.7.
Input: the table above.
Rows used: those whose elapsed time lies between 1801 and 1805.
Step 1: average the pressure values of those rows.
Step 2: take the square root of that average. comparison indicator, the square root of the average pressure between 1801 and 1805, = 17.1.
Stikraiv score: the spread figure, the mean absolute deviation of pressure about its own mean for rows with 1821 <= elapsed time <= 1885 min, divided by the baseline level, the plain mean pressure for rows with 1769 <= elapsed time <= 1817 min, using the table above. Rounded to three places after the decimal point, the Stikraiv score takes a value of 0.087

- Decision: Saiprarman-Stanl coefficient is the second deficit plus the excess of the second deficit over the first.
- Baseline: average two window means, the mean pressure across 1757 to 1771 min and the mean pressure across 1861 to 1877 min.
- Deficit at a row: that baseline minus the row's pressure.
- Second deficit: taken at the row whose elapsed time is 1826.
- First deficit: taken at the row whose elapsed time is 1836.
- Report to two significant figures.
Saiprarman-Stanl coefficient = 79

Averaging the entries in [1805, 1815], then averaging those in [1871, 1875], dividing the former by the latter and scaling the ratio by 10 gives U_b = 10.1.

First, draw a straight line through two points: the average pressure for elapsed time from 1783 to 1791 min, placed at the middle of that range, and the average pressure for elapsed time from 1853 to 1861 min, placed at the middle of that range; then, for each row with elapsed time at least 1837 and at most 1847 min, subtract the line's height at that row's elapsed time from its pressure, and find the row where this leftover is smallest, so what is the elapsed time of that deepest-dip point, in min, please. 1838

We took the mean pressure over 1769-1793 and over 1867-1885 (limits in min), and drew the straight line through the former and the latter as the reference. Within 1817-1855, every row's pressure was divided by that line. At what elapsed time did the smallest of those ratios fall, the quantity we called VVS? 1822 min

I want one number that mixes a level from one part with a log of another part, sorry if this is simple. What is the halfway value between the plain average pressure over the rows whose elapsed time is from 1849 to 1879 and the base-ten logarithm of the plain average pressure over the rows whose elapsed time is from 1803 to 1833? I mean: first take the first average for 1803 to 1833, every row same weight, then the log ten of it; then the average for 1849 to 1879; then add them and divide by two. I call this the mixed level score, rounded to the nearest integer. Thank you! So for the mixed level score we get 149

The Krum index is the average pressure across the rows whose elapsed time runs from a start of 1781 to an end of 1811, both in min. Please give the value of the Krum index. 287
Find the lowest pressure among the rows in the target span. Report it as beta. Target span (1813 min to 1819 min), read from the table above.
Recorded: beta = 281.9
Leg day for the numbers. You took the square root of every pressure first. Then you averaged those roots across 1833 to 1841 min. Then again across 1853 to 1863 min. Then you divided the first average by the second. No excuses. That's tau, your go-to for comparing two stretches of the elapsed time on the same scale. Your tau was 1.07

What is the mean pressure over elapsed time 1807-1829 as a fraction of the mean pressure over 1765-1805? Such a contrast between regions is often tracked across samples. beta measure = 0.97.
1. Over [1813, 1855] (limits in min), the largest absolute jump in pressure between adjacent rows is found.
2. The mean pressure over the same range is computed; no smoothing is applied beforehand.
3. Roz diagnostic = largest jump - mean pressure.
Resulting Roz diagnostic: -278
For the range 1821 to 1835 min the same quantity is -271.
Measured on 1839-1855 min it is -312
